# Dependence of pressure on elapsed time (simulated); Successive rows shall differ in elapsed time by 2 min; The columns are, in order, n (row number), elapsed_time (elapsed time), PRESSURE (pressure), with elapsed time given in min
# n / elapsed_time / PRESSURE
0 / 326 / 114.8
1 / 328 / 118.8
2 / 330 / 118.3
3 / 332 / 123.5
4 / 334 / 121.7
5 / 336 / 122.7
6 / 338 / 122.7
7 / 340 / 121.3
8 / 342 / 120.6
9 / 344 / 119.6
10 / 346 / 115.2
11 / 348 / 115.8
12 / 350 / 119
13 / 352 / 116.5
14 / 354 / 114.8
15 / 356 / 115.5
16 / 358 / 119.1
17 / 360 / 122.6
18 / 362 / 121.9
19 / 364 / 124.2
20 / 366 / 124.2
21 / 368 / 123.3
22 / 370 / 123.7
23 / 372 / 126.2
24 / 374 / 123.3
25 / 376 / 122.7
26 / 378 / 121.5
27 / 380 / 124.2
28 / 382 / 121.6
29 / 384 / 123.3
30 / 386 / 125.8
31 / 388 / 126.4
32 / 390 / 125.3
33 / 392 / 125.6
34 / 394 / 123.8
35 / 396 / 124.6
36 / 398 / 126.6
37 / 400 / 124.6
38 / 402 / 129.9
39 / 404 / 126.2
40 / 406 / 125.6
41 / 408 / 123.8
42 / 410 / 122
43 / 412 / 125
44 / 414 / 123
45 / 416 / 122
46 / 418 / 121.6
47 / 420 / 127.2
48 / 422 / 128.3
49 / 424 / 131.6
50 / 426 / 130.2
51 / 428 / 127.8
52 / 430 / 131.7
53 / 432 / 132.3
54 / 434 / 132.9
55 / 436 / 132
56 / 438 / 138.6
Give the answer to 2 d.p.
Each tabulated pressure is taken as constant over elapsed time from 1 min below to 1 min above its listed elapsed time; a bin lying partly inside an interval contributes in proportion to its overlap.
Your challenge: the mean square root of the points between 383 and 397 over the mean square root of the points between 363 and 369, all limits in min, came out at 1.00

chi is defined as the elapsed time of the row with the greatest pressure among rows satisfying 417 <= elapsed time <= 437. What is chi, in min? 434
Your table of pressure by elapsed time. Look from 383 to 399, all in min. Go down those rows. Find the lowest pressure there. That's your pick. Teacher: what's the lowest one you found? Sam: 123.3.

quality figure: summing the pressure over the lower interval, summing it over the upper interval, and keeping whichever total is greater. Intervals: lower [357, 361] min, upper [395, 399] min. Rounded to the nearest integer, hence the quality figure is 251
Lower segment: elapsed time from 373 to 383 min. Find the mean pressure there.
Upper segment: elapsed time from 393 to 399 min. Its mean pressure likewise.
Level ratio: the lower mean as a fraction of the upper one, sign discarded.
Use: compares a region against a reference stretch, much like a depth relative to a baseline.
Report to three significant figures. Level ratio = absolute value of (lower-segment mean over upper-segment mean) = 0.981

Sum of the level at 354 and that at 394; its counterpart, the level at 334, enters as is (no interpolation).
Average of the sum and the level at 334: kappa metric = 180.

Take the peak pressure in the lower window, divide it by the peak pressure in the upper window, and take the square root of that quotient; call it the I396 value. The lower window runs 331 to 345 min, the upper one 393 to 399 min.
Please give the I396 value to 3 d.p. 0.988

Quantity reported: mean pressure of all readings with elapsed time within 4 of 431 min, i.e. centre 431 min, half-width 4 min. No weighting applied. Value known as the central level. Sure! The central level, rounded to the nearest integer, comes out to 131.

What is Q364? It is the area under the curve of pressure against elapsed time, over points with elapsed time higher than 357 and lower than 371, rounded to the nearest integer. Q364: 1718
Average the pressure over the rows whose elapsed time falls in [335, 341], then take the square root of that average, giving 11.1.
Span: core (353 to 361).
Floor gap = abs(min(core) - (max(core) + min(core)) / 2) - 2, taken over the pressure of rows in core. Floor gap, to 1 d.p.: 1.9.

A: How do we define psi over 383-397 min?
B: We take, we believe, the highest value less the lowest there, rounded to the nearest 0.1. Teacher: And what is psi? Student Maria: 3.1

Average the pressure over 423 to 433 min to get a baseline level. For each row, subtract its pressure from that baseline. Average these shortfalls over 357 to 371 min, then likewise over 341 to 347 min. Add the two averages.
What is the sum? 20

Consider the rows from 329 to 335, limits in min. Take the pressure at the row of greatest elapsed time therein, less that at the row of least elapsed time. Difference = 3.4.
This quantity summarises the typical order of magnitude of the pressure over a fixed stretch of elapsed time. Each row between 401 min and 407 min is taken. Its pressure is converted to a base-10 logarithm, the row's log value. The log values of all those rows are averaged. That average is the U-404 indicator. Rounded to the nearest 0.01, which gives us 2.10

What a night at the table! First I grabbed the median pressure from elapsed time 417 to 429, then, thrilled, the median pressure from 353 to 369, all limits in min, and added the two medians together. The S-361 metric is 250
